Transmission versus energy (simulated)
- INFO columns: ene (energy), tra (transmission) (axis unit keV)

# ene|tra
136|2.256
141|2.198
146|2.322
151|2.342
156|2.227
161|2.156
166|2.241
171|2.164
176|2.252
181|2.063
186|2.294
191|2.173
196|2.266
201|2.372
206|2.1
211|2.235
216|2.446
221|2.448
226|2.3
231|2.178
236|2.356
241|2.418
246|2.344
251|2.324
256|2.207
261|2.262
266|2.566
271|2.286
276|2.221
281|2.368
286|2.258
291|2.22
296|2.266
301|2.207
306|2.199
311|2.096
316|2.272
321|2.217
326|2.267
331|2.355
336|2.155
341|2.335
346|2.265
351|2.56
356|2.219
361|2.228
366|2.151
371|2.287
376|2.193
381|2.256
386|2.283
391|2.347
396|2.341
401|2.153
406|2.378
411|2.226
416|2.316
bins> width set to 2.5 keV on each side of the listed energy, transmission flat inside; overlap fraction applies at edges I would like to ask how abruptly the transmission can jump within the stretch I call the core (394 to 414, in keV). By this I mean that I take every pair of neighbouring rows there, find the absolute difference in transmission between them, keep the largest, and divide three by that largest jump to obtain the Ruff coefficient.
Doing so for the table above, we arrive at 13.3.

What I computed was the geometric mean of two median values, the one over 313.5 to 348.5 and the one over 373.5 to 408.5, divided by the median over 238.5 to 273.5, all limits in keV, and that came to 0.98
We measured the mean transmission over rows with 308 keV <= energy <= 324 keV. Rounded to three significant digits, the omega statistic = 2.20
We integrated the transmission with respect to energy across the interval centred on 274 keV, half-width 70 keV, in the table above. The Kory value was 320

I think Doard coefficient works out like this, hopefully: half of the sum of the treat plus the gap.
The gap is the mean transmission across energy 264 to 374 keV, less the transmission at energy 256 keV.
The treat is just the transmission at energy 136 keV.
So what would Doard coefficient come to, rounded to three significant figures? 1.16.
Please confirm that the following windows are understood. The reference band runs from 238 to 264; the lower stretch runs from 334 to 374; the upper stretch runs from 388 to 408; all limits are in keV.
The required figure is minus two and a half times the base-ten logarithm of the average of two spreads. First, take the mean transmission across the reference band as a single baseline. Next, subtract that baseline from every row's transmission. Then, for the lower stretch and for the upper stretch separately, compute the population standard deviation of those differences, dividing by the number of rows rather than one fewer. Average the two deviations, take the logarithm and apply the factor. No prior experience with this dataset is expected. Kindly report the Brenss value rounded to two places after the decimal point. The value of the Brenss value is 2.44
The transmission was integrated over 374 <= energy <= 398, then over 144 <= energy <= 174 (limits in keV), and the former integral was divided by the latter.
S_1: 0.8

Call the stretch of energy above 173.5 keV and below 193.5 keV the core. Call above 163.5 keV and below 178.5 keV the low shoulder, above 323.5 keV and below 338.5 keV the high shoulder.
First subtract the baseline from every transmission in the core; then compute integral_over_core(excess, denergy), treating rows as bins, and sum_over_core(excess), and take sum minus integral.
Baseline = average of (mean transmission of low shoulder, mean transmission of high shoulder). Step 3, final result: 0.7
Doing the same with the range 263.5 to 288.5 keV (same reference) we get -2.0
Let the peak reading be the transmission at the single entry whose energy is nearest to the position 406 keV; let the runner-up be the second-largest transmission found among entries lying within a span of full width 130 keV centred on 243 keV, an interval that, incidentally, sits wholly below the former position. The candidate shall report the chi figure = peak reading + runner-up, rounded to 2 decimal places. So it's 4.83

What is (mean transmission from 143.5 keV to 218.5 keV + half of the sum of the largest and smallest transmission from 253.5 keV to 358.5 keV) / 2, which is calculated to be 2.29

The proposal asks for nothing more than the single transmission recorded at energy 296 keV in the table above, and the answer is 2.266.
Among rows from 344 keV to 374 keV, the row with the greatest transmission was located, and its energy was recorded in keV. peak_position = 351 keV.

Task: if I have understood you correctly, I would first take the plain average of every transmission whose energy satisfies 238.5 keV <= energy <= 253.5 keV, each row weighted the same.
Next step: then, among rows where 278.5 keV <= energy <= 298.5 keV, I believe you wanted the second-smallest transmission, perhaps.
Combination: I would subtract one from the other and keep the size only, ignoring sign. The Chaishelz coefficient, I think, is 0.10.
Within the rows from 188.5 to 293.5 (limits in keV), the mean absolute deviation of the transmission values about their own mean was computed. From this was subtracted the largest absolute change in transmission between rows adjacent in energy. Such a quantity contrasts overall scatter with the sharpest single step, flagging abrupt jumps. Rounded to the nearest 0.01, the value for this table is -0.22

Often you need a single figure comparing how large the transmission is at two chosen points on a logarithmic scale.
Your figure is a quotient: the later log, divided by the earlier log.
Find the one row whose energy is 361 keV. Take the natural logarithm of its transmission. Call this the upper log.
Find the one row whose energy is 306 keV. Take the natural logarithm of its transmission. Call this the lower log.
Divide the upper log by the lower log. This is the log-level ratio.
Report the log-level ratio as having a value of 1.02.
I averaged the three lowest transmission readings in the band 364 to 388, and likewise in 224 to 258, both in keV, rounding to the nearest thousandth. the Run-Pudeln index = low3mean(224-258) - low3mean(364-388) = 0.028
